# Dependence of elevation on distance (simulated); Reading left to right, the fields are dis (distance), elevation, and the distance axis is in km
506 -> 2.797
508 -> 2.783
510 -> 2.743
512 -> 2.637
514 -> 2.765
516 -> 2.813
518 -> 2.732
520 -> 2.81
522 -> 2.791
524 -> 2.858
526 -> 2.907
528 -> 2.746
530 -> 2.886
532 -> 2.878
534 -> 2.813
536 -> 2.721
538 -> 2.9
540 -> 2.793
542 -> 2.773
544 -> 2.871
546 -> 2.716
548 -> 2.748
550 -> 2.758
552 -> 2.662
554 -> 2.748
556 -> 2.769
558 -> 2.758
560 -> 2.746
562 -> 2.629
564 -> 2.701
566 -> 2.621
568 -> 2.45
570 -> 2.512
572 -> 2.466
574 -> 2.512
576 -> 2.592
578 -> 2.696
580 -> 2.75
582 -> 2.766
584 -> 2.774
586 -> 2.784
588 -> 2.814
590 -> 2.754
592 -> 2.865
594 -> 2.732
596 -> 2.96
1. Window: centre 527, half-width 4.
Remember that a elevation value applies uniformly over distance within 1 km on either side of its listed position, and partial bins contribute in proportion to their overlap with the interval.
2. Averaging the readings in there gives 2.85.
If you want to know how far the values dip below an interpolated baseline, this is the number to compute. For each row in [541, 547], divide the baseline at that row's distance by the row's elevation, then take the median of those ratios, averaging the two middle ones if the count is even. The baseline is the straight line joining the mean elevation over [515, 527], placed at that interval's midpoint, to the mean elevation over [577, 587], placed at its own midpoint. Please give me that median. 1.008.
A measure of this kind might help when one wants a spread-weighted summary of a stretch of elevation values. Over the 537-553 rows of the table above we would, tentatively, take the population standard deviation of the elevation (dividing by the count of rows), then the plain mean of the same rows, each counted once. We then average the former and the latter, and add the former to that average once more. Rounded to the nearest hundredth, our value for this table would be 1.50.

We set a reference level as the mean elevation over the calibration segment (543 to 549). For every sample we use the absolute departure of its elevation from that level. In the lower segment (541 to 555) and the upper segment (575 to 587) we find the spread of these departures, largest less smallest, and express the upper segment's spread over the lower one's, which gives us 1.6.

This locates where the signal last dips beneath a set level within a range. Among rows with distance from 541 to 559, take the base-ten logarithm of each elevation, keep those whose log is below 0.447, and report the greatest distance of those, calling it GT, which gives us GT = 558 km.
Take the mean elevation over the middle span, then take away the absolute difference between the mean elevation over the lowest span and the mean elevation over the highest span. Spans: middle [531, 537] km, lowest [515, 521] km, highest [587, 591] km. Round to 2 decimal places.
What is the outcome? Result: 2.80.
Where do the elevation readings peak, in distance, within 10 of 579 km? 588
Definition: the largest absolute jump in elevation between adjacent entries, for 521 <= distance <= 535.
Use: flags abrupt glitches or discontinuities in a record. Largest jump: 0.16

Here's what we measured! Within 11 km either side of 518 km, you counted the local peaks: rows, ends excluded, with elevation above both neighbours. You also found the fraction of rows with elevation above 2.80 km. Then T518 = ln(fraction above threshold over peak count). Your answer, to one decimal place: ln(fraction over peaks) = -2.1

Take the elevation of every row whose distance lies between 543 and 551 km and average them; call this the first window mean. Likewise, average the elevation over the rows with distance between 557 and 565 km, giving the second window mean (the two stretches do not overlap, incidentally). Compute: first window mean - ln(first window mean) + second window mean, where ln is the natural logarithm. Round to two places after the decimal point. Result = 4.46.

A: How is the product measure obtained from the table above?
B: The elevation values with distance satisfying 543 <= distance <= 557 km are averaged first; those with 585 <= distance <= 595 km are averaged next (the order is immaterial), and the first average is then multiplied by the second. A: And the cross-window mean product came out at 7.68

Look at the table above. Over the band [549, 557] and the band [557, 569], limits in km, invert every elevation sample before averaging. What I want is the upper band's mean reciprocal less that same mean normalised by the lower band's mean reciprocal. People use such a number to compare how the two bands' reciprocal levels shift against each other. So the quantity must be -0.655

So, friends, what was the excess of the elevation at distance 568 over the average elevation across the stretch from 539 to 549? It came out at -0.33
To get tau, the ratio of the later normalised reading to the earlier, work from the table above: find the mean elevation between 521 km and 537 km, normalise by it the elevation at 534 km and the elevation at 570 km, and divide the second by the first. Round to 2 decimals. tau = 0.89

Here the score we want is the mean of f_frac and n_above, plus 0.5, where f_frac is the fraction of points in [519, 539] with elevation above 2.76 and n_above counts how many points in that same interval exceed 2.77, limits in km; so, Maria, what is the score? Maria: 5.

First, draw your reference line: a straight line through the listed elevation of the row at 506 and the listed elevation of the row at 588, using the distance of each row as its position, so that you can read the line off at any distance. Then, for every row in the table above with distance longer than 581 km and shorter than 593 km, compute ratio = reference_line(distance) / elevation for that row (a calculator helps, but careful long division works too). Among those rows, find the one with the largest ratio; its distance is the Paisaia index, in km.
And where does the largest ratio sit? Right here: 590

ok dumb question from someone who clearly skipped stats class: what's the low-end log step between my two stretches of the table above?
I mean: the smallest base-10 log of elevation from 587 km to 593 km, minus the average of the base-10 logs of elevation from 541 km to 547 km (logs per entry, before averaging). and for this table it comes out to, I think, -0.01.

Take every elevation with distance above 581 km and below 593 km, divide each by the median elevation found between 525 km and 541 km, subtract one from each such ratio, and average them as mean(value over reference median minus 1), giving -0.019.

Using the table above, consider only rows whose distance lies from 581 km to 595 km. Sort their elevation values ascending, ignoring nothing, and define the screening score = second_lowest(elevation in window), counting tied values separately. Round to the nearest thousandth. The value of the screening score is 2.754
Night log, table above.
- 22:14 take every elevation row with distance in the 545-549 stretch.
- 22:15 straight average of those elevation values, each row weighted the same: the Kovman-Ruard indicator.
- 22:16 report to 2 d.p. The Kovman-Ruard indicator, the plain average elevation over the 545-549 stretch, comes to 2.73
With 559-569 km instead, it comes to 2.63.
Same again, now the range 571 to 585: 2.65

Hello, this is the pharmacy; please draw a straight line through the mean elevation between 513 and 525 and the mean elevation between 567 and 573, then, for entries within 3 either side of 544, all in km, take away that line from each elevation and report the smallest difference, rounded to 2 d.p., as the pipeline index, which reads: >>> 0.09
